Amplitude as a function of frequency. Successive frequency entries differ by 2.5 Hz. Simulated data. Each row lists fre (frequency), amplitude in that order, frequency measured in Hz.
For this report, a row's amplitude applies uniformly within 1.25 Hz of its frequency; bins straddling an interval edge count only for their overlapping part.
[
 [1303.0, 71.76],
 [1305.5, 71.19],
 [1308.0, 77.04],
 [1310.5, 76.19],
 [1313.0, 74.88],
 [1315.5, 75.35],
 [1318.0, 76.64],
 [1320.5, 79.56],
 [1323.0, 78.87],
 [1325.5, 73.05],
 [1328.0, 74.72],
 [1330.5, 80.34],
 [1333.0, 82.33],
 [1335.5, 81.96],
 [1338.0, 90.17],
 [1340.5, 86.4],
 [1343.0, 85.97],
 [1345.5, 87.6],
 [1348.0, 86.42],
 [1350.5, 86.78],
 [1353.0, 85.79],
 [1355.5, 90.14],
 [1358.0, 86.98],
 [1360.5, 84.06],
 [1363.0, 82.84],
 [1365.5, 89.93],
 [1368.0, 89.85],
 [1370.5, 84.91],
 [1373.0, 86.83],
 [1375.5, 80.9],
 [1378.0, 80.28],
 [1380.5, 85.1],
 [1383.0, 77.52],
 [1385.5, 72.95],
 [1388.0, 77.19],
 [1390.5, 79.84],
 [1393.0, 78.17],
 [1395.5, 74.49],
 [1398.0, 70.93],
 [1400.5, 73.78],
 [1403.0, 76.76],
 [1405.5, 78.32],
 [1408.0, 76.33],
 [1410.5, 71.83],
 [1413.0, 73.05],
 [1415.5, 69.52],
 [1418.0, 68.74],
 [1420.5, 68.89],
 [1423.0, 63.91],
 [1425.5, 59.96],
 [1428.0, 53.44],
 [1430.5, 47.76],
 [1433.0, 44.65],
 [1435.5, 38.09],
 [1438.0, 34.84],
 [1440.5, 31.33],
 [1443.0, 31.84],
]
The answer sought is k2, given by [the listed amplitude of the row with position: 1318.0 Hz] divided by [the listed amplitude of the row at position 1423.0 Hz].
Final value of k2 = 1.20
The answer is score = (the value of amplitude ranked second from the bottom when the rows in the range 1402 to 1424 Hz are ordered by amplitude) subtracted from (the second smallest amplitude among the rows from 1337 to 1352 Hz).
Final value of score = 18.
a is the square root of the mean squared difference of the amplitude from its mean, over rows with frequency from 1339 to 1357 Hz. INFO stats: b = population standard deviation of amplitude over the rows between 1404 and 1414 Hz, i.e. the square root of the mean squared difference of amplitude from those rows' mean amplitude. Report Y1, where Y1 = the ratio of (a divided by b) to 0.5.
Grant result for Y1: 1.1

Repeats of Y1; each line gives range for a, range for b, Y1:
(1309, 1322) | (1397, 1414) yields 1.3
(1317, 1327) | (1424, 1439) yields 0.6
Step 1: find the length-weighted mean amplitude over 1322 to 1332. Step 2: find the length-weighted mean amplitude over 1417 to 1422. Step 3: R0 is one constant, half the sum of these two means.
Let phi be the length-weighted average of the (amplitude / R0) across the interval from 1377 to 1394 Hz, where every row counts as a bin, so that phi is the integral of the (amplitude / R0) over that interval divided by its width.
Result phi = 1.08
